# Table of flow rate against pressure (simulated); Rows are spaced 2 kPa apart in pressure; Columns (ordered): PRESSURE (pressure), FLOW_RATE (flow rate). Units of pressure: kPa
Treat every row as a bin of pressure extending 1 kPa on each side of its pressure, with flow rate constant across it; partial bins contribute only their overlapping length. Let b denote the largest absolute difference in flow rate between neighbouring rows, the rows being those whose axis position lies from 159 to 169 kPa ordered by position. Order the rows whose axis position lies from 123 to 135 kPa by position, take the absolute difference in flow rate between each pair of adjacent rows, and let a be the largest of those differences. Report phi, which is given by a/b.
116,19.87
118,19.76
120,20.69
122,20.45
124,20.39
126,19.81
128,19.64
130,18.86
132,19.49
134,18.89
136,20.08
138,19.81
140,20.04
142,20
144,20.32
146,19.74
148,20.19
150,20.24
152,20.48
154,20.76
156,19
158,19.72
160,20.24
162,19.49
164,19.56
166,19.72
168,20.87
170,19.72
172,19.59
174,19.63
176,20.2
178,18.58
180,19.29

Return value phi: 0.68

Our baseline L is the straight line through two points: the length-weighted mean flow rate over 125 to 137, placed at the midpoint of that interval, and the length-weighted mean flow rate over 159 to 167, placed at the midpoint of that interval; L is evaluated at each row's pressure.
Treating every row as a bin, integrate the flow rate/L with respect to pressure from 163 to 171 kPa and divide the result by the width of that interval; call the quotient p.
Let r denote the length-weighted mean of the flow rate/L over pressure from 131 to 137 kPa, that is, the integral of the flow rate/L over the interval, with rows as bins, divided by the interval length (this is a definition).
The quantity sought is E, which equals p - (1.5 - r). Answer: 0.509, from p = 1.01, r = 1.000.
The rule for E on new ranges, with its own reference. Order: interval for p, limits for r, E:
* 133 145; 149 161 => 0.536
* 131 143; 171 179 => 0.492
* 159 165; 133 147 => 0.516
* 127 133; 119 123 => 0.556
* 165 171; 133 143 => 0.528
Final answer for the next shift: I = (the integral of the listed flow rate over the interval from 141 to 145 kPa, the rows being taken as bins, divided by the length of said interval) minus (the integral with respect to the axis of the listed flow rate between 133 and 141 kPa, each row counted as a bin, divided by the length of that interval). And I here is 0.5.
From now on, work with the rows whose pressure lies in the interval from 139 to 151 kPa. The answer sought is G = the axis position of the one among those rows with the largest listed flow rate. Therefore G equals 144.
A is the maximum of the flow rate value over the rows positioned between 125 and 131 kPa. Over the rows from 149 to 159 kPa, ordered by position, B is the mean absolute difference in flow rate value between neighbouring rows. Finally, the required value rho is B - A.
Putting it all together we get -19.1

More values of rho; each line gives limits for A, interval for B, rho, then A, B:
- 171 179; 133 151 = -19.8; 20.2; 0.39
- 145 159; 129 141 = -20.2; 20.76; 0.58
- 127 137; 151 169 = -19.4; 20.08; 0.68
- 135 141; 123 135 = -19.5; 20.08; 0.55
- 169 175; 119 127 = -19.4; 19.72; 0.29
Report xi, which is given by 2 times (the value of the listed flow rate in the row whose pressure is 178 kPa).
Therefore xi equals 37.2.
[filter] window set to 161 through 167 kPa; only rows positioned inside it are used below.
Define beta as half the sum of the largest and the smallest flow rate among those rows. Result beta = 19.6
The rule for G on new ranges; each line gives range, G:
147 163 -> 154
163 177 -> 168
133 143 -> 136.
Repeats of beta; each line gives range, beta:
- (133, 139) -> 19.5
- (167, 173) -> 20.2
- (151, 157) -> 19.9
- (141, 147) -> 20.0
